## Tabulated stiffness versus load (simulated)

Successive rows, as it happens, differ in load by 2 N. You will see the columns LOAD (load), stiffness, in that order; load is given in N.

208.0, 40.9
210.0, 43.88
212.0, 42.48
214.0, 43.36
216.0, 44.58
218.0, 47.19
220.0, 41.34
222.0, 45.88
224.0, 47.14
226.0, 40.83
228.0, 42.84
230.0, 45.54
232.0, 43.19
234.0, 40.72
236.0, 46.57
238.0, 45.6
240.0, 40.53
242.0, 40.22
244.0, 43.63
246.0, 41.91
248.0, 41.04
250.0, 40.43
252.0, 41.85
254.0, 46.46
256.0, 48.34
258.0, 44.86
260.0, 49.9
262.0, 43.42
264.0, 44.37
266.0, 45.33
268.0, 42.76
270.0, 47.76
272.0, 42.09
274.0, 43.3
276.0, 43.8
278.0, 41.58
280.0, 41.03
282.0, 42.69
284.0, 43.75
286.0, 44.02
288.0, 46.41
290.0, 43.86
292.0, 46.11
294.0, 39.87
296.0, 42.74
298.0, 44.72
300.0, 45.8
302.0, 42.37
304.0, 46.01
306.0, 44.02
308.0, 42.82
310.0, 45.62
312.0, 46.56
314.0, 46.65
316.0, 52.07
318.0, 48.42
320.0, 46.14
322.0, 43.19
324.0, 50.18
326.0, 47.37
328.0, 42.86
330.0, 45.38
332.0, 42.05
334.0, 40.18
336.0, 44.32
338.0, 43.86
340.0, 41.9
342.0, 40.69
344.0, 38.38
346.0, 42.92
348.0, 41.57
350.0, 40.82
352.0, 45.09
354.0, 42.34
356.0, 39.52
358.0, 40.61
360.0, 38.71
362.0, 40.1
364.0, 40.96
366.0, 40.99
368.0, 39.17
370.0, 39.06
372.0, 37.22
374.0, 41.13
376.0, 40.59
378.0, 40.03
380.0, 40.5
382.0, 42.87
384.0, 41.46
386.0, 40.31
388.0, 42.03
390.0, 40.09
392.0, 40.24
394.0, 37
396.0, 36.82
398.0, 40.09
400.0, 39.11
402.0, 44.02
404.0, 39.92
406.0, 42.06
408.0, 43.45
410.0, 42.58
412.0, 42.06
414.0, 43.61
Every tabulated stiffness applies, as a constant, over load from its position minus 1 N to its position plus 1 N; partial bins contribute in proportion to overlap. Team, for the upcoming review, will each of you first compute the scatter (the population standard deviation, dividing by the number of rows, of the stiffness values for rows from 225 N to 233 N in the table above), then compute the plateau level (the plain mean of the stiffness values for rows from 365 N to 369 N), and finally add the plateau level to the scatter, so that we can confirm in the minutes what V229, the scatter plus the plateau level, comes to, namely 41.8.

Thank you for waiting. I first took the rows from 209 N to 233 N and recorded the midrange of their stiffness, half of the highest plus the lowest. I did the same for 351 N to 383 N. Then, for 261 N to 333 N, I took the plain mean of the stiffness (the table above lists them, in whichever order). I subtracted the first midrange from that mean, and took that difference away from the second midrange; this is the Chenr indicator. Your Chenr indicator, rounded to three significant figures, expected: 40.5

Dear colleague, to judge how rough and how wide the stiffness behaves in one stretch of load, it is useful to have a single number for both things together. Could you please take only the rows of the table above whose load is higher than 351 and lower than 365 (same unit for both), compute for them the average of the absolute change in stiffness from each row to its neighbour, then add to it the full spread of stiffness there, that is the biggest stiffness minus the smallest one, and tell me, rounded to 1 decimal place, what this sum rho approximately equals 8.2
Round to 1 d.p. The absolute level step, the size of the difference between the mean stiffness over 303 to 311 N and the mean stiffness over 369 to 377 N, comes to 5.1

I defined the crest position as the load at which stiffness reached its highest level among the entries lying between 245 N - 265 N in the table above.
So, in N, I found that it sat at 260.0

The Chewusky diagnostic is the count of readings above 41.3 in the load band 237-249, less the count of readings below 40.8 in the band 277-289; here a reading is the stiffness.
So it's 3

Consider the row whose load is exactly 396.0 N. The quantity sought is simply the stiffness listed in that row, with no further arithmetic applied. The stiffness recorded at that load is 36.82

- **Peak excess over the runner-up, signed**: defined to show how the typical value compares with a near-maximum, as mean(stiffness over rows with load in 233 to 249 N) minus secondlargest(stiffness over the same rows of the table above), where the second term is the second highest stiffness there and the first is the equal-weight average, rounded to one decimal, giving -3.1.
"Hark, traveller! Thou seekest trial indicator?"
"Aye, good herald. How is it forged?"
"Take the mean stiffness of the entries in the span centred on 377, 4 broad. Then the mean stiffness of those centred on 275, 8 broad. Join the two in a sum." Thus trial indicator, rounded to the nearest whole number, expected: 83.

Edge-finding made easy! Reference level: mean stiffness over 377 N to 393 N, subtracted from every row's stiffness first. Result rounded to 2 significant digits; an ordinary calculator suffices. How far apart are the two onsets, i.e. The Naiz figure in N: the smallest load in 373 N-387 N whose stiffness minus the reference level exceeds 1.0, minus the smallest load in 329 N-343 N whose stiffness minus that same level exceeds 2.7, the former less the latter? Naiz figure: 52 N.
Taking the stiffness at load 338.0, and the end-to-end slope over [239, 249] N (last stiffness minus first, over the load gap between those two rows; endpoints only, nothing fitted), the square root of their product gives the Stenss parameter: 1.7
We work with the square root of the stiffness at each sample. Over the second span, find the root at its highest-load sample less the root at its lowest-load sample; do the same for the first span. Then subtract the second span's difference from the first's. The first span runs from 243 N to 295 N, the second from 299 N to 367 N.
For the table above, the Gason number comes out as 0.07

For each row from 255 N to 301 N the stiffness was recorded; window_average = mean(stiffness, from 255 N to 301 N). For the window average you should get 44.3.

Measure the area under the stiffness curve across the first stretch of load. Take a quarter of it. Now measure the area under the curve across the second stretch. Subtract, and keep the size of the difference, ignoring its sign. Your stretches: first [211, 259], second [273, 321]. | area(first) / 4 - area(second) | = 1617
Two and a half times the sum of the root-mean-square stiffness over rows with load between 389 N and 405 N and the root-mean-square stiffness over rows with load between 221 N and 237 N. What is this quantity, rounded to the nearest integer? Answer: 210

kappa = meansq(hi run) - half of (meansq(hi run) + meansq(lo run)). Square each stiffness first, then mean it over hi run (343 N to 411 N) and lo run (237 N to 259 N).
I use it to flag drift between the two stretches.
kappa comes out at -108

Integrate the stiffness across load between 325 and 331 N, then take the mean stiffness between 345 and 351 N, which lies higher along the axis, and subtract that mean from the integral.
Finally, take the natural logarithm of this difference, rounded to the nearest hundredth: 5.44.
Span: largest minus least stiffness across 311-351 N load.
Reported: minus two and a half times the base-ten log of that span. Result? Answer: -2.84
